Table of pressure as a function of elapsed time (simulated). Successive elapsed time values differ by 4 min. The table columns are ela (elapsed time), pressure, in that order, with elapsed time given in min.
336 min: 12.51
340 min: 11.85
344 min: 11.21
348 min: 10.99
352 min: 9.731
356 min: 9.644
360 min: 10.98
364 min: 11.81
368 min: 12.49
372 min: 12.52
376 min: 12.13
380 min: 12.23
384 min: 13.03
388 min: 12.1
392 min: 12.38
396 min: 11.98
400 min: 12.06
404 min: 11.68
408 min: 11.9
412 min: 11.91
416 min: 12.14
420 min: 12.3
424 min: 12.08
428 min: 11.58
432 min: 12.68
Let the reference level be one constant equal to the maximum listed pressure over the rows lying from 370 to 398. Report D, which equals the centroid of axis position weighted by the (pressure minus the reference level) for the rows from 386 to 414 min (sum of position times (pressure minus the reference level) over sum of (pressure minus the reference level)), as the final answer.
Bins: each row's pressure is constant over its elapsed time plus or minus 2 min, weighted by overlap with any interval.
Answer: 401.0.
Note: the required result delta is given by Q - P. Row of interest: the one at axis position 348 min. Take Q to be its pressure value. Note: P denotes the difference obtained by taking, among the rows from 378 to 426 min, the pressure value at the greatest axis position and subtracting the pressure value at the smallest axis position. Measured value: 11.1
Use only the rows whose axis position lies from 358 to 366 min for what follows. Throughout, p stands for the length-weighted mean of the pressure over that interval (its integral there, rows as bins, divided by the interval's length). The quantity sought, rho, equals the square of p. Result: 130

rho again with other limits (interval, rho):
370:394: 154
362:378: 150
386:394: 150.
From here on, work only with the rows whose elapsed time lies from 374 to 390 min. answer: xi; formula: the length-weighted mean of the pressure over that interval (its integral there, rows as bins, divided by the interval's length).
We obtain 12.4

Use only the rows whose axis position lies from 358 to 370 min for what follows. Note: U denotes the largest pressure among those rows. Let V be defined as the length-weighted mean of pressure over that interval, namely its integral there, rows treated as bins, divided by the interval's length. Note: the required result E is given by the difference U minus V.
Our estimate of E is 0.73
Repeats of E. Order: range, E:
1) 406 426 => 0.23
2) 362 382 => 0.28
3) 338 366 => 0.96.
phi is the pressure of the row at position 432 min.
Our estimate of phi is 12.68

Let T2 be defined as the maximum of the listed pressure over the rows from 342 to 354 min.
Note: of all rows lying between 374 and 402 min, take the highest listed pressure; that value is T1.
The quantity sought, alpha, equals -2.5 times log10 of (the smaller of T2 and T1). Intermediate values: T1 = 13.03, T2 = 11.21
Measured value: -2.62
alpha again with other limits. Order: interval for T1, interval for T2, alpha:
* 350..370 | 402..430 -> -2.72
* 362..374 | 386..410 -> -2.73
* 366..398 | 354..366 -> -2.68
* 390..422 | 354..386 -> -2.73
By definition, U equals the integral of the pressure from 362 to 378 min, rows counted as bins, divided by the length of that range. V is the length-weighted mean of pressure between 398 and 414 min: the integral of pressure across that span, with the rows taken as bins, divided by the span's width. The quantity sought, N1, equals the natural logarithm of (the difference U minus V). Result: -1.0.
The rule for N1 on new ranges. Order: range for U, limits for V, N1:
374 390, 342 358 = 0.7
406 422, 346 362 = 0.5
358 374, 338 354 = 0.0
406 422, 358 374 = -2.2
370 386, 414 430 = -0.8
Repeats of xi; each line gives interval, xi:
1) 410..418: 12.0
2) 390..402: 12.1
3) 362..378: 12.2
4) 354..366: 10.8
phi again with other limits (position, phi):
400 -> 12.06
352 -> 9.731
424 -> 12.08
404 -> 11.68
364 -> 11.81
